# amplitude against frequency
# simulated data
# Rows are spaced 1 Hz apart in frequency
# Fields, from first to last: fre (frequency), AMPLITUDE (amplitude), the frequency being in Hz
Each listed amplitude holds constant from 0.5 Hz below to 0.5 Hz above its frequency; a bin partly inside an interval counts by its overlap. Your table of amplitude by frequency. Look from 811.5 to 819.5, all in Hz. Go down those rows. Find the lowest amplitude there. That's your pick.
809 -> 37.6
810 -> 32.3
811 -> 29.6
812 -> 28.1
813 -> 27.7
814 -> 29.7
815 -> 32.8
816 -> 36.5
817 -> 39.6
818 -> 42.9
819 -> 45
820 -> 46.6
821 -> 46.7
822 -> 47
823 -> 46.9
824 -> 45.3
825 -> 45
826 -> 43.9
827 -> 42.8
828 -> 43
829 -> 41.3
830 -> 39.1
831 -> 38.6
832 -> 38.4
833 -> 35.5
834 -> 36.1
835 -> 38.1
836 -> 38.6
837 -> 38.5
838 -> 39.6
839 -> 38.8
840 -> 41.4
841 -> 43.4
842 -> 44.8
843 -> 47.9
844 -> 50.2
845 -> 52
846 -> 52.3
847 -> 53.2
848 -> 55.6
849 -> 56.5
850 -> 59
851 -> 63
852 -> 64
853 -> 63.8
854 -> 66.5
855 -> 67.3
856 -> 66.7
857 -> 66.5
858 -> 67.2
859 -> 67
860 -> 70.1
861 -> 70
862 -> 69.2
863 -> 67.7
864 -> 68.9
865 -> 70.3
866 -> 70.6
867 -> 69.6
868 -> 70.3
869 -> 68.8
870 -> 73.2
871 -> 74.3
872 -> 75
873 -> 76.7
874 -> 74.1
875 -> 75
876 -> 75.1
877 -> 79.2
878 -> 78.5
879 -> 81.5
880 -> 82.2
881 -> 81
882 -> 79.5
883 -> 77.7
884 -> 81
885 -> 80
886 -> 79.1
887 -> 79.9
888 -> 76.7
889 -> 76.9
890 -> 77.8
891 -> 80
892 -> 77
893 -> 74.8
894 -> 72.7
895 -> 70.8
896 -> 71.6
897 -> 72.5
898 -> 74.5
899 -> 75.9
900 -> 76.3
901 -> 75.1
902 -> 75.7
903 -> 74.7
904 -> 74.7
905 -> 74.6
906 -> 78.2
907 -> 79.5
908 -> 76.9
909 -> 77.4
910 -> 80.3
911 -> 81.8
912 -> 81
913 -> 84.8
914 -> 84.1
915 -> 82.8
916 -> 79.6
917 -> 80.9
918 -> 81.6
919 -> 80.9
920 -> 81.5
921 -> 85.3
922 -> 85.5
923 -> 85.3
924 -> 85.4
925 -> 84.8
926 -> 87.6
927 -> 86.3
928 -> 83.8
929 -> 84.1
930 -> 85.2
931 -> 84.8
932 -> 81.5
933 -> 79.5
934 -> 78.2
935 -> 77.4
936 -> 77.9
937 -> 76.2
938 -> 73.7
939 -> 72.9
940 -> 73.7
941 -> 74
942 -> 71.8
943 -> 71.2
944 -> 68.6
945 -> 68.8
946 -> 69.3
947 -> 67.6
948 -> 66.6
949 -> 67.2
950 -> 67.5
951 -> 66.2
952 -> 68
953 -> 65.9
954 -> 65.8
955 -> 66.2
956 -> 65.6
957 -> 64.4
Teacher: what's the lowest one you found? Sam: 27.7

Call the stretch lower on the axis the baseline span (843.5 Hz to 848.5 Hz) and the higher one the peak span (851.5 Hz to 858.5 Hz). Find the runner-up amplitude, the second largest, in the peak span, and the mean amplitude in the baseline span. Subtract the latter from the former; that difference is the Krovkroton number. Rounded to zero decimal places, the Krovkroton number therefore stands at 15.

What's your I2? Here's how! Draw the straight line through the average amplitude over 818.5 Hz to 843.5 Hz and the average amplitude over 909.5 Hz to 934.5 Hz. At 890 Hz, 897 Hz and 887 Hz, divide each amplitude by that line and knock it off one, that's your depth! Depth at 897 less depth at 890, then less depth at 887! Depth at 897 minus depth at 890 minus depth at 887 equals 0.31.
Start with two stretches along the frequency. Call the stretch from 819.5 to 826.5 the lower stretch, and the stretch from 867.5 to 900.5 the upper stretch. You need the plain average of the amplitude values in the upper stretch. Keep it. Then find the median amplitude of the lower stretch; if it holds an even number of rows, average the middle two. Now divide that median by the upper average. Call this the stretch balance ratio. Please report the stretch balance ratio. 0.61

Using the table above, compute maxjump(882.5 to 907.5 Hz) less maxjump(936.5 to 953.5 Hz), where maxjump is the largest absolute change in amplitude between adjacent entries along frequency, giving 1.0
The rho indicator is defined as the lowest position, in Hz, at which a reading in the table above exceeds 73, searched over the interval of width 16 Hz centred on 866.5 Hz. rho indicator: 870 Hz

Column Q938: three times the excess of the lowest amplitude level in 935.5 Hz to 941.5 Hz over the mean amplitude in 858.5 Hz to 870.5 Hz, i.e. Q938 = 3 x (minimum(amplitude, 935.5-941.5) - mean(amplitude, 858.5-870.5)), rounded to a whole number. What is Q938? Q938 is 10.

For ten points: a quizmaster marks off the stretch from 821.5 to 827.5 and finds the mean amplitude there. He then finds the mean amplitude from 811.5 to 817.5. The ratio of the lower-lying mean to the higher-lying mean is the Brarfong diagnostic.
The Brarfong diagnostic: 0.72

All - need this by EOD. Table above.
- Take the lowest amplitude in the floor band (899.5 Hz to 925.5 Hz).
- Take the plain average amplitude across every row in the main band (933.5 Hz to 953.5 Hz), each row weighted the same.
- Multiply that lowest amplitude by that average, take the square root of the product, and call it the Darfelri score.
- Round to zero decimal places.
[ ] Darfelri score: 73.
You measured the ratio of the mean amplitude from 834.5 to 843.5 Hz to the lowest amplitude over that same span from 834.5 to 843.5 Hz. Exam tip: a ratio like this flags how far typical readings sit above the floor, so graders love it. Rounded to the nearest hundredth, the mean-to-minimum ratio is 1.08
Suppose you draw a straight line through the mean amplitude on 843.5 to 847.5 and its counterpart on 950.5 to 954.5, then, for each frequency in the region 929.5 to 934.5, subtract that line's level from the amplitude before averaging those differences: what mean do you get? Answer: 18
